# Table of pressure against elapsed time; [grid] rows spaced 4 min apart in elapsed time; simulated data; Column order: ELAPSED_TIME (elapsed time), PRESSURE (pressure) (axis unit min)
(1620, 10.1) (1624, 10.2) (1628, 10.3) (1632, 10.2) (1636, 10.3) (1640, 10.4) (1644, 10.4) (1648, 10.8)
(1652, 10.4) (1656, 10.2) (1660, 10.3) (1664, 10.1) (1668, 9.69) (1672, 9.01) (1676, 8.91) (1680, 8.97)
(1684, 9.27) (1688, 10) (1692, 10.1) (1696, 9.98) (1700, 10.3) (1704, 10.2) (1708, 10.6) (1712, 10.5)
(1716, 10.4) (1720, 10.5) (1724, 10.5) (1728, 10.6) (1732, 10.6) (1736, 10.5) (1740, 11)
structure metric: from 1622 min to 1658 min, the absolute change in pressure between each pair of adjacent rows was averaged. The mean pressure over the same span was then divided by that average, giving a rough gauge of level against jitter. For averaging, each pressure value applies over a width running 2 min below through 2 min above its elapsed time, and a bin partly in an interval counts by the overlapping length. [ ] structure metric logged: 59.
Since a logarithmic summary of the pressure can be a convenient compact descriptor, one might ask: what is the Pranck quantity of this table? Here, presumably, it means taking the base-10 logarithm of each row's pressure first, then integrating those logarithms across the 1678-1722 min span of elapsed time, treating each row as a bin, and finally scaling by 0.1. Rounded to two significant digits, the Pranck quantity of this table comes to 4.4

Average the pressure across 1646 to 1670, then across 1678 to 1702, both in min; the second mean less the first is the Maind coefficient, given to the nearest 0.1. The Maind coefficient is -0.5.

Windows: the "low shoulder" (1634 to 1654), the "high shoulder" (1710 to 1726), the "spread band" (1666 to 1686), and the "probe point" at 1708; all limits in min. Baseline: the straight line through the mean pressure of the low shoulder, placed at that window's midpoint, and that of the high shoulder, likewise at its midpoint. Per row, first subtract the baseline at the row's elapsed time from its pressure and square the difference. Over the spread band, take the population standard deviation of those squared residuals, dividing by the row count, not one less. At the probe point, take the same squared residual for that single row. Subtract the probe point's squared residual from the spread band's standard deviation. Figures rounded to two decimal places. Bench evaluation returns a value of 0.65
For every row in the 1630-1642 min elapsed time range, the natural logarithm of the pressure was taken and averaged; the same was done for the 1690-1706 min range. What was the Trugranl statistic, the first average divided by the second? 1.01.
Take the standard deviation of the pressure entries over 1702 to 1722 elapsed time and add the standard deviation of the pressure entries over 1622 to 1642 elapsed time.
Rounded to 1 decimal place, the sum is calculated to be 0.2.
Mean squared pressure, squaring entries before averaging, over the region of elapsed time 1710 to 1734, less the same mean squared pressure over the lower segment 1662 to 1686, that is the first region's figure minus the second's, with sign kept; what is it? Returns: 23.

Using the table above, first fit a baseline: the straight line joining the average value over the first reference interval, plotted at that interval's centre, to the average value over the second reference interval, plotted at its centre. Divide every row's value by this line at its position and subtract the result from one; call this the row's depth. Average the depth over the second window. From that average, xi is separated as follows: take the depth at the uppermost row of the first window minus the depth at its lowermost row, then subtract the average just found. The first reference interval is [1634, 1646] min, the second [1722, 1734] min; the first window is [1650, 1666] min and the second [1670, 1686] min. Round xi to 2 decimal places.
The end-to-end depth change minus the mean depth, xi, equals -0.10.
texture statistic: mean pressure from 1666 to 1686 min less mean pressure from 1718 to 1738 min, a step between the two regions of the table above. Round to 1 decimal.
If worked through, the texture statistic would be -1.4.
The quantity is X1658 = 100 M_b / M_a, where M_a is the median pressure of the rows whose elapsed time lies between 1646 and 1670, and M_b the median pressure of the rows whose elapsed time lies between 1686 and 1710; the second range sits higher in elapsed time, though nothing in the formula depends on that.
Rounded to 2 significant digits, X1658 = 99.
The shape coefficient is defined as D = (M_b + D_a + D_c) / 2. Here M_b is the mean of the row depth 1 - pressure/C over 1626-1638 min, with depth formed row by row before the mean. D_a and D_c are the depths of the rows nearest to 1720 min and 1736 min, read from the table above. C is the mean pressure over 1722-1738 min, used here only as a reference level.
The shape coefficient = 0.018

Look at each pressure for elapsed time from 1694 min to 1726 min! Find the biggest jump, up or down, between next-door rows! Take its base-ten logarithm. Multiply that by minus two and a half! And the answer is 1.0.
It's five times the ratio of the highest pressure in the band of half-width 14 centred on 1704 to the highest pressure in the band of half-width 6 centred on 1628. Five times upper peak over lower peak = 5.15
